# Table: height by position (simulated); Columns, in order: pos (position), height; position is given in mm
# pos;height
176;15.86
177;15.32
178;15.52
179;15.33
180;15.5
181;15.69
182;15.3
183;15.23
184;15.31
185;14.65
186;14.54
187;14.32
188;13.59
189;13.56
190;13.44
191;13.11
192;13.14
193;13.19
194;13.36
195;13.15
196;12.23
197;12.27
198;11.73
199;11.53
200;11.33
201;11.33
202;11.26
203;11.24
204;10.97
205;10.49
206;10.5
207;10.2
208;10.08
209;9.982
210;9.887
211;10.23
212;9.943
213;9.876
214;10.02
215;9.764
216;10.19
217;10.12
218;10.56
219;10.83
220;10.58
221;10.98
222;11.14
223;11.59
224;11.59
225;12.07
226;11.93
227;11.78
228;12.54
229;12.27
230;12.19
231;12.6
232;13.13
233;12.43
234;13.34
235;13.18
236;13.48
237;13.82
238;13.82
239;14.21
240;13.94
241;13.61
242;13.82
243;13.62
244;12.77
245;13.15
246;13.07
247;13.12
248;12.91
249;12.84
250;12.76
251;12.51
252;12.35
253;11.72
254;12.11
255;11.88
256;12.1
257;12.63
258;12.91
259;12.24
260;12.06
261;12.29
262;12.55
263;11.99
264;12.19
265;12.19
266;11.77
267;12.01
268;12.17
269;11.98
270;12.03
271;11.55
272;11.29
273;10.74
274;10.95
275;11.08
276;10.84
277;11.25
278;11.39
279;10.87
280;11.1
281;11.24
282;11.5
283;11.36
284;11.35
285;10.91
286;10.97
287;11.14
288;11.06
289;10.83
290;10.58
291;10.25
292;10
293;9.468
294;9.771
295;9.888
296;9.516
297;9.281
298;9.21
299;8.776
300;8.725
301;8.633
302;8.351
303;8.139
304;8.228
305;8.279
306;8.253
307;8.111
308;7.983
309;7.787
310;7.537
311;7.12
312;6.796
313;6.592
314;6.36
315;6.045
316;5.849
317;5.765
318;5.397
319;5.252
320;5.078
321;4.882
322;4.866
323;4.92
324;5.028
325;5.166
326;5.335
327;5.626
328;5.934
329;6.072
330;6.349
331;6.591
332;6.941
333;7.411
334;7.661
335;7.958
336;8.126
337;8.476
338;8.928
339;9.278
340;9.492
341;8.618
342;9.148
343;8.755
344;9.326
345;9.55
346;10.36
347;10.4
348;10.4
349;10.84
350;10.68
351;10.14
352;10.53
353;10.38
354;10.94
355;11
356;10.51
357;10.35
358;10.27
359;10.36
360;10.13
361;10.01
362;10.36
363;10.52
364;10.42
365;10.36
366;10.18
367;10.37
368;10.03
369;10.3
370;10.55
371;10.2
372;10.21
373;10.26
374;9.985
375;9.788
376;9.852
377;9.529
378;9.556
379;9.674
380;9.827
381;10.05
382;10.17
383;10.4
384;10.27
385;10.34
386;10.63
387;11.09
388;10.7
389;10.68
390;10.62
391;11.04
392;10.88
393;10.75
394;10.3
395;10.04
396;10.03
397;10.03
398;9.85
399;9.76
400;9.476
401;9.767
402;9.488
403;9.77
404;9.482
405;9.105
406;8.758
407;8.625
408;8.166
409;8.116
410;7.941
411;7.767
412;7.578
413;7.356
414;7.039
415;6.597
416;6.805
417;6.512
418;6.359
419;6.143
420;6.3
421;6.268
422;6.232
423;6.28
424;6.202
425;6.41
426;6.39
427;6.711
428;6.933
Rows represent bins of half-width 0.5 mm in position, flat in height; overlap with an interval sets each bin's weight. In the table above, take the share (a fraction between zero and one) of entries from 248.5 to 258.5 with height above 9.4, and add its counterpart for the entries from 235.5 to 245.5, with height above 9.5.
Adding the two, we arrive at 2.00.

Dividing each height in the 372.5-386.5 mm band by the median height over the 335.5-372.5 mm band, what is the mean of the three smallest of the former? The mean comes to 0.93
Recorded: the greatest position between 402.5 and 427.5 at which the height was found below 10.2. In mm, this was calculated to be 427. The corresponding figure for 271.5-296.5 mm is 296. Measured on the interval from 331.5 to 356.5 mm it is 351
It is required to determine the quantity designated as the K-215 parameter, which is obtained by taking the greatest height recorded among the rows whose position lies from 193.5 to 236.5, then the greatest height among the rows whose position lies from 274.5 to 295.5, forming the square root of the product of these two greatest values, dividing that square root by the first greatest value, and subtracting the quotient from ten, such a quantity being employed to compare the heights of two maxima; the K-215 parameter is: 9.08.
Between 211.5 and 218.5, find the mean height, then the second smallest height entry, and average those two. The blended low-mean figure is 10.0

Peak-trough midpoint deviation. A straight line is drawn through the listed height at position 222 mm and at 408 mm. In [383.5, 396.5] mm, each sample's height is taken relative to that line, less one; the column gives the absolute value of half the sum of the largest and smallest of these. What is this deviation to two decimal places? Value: 0.25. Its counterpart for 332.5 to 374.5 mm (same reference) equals 0.01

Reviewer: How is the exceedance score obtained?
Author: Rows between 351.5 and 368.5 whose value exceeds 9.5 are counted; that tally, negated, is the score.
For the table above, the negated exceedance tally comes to -17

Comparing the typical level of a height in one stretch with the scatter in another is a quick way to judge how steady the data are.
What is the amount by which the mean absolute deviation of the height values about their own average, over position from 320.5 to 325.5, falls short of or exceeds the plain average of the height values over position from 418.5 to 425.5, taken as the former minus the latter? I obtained -6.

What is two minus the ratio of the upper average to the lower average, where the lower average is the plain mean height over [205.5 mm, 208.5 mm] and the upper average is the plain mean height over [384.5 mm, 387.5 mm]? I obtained 1.0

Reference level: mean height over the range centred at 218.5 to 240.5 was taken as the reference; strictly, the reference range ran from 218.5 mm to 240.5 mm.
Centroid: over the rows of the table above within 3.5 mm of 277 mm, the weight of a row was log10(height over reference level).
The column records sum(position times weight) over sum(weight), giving 276.9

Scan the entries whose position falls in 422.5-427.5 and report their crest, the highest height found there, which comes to 6.711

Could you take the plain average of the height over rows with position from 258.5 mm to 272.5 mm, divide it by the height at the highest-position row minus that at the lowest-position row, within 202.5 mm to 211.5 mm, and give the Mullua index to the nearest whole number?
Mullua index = -12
